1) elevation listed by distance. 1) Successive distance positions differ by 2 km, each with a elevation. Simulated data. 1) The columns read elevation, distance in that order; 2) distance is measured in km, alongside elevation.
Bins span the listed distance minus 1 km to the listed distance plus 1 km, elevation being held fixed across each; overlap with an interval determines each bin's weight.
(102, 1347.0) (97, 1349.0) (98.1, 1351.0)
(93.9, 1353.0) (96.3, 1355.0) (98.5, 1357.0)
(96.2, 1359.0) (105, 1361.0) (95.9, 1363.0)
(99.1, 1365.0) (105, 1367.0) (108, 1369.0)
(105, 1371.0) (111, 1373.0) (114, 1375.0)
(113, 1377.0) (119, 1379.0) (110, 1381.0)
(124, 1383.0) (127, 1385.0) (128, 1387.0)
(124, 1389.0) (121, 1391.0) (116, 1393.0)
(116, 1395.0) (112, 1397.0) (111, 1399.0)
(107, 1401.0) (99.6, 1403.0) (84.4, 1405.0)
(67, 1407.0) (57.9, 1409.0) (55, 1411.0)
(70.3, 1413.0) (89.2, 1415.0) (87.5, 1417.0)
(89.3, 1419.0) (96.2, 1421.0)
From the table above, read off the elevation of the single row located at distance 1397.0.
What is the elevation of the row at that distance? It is 112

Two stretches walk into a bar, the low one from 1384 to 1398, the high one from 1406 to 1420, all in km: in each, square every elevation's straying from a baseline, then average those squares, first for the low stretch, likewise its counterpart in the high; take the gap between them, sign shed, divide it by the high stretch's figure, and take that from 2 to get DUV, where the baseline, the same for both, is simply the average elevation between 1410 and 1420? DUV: -5.7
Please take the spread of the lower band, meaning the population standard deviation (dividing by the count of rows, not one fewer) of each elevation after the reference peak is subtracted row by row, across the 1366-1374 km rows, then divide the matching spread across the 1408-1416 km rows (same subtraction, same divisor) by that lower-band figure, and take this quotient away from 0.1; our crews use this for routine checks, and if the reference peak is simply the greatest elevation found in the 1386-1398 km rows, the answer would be -5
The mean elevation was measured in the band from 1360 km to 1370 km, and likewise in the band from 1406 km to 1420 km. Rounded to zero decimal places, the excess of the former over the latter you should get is 29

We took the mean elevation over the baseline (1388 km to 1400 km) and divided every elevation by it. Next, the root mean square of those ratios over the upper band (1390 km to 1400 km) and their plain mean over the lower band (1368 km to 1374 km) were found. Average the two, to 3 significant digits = 0.957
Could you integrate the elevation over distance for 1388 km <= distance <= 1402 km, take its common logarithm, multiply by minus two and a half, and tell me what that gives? -8.02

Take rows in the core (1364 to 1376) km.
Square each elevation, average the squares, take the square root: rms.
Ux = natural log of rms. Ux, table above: 4.67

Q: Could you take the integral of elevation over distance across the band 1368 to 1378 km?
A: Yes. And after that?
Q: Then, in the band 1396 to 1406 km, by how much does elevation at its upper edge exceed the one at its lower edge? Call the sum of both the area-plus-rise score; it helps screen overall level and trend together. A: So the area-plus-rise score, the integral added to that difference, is 1074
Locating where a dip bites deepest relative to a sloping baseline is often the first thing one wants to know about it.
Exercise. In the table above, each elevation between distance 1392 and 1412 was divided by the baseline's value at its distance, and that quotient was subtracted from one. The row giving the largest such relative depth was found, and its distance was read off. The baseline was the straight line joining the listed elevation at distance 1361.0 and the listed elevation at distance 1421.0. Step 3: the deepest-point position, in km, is 1411.0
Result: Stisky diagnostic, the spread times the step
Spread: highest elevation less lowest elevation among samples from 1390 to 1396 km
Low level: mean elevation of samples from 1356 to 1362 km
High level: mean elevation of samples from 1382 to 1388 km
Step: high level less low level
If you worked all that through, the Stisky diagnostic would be 132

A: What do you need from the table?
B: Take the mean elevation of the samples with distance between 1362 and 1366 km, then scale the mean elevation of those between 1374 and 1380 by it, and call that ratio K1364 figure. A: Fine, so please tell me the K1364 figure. 1.2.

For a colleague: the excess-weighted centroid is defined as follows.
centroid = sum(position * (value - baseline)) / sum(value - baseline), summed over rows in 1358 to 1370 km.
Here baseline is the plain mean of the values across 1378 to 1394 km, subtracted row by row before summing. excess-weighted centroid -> 1363.5 km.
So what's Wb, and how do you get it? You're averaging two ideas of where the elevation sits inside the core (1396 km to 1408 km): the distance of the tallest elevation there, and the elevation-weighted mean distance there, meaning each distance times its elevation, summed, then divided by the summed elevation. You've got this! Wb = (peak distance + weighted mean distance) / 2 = 1399.2 km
